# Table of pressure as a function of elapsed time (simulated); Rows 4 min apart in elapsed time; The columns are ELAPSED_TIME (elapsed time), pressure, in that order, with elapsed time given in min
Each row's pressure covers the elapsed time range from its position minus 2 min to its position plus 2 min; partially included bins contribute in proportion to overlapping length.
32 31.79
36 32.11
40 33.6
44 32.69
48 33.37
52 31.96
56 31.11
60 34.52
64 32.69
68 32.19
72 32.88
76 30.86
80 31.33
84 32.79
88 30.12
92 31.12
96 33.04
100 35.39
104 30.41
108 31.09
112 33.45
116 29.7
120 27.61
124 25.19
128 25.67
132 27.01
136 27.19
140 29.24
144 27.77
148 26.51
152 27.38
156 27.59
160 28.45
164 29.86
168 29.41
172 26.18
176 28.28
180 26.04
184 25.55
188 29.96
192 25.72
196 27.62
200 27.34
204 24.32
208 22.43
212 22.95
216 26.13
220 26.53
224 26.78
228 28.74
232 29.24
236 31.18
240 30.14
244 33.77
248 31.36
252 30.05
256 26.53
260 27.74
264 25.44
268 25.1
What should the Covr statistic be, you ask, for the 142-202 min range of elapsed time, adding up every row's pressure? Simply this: 414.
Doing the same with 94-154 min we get 437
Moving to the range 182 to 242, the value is 405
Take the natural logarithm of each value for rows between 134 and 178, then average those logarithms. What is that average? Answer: 3.33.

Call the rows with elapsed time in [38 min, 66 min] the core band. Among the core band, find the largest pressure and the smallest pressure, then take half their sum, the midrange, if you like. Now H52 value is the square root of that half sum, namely 5.73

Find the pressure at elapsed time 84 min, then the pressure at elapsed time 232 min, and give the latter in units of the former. 0.892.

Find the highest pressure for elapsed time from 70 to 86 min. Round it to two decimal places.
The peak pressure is 32.88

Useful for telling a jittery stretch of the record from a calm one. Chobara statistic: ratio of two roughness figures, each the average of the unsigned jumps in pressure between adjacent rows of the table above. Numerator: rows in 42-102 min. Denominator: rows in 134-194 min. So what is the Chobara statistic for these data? 0.84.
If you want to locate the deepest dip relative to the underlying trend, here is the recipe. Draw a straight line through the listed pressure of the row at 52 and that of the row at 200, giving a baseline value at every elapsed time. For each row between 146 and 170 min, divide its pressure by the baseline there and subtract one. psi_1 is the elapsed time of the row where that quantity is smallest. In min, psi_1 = 148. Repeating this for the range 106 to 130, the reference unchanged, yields 124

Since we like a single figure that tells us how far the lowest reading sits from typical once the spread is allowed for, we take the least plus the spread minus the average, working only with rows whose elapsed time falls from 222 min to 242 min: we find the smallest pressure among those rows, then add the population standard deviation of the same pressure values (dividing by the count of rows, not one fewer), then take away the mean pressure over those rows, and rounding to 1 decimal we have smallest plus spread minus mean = -1.0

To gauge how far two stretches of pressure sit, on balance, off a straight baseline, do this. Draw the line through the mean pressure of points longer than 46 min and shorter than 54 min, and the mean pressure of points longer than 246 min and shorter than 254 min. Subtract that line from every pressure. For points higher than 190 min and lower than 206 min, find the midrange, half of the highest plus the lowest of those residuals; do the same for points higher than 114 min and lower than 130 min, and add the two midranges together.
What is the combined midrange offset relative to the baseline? -9.8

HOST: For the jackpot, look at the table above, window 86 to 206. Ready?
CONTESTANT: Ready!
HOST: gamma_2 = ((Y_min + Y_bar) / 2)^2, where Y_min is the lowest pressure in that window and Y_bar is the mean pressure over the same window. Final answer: 697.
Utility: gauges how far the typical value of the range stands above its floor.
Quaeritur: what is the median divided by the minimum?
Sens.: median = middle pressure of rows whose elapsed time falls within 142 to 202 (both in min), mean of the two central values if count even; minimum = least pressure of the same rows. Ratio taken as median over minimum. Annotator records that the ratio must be 1.08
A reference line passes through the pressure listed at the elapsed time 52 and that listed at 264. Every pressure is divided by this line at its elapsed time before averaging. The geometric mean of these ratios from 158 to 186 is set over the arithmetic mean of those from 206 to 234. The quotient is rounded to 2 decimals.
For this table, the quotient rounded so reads 1.00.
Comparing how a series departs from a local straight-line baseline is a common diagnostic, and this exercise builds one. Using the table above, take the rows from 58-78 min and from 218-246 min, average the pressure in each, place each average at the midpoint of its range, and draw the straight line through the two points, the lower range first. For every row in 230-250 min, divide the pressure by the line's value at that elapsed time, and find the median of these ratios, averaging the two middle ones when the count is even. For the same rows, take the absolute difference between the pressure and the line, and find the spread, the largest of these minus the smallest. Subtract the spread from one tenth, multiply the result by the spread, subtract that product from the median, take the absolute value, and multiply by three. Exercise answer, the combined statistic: 57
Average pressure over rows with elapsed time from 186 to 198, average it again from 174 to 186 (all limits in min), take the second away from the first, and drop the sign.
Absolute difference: 1.1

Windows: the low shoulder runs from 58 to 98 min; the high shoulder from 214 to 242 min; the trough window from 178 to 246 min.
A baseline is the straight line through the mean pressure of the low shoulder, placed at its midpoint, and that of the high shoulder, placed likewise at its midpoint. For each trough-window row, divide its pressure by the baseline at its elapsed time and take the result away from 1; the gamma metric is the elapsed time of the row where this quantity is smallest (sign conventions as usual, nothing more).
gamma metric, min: 244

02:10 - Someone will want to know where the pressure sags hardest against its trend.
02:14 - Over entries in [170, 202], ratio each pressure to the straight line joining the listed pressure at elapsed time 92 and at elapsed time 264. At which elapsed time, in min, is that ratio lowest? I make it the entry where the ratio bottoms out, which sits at 184 min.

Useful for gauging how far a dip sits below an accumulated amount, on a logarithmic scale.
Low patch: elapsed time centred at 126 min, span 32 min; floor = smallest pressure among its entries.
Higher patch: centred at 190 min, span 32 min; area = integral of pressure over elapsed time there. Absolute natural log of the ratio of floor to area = 3.53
